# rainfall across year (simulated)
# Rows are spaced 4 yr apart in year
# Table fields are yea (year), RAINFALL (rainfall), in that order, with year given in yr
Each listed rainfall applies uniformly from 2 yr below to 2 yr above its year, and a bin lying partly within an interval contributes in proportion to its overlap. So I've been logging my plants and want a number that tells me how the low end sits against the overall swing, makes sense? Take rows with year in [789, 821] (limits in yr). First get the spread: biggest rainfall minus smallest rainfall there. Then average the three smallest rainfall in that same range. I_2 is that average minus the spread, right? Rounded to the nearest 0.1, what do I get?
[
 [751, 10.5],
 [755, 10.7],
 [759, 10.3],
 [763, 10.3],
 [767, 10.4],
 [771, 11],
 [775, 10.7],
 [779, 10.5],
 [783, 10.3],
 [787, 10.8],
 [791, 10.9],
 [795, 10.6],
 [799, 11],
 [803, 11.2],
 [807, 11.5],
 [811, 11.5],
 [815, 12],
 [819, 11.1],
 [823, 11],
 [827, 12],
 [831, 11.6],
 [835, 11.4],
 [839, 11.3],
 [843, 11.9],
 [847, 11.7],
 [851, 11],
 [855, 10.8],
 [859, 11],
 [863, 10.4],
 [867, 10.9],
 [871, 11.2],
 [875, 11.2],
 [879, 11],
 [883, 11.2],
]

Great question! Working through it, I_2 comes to 9.4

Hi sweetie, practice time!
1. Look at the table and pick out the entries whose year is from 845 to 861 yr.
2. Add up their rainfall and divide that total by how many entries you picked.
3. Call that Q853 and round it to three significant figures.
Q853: 11.1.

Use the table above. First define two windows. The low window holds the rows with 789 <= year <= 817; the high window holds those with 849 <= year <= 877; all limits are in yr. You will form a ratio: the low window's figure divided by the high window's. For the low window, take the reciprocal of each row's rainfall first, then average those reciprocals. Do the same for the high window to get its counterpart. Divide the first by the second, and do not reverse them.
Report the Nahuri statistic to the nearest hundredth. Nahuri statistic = 0.97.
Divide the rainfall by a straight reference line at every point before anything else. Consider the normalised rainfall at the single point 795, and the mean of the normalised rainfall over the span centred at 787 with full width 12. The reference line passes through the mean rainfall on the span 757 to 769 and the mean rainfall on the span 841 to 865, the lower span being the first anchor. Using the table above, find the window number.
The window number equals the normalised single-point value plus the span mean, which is 2.01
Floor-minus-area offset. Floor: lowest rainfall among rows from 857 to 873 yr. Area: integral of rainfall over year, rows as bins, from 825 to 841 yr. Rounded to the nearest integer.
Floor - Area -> -175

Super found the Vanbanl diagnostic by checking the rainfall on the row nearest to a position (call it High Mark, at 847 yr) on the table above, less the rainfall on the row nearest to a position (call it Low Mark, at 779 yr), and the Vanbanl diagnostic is 1.2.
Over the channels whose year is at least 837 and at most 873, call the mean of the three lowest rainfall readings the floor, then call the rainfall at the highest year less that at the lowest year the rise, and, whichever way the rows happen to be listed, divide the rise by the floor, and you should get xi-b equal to -0.009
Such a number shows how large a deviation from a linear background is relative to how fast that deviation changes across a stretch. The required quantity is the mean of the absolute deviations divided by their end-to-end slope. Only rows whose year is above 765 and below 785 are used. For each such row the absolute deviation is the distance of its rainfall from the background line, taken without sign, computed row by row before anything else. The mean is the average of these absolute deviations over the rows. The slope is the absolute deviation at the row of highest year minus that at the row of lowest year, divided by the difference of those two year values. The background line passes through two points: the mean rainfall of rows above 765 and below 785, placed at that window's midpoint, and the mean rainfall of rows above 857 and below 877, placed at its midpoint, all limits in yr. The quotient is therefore 22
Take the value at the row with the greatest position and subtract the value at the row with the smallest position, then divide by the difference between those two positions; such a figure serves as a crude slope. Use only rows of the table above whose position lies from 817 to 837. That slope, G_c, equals 0.019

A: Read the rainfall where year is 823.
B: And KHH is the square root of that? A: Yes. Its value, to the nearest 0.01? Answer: 3.32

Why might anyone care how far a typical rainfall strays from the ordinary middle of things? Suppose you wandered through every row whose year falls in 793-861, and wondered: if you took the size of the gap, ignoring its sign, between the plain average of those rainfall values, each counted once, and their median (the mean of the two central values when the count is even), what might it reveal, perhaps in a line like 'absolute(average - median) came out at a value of 0.029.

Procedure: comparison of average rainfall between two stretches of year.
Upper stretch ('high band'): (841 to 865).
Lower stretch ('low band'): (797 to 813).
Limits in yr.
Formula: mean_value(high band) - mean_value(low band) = -0.2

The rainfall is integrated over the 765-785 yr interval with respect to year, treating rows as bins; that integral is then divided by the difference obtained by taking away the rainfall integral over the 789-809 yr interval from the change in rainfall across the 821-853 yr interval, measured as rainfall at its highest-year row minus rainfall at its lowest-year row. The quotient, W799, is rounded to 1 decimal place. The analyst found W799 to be -1.0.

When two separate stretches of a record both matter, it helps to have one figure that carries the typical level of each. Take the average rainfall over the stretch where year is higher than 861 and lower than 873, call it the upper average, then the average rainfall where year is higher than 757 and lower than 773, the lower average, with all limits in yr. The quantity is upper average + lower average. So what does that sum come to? 21.3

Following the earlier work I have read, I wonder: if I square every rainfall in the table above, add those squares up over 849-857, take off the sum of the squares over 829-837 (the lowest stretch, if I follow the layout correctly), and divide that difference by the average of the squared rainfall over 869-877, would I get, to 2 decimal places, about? -0.21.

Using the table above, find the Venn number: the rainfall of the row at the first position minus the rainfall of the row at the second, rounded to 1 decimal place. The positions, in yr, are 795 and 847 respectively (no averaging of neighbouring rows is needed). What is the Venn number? -1.1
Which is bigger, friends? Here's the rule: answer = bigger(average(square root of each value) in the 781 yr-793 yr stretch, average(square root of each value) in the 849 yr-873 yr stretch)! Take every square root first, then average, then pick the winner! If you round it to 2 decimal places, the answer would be 3.30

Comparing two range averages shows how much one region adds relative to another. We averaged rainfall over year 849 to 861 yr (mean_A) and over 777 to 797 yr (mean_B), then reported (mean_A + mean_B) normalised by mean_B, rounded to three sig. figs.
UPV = 2.03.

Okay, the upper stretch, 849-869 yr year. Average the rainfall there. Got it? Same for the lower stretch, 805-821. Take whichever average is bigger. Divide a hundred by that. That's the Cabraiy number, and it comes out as 8.68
